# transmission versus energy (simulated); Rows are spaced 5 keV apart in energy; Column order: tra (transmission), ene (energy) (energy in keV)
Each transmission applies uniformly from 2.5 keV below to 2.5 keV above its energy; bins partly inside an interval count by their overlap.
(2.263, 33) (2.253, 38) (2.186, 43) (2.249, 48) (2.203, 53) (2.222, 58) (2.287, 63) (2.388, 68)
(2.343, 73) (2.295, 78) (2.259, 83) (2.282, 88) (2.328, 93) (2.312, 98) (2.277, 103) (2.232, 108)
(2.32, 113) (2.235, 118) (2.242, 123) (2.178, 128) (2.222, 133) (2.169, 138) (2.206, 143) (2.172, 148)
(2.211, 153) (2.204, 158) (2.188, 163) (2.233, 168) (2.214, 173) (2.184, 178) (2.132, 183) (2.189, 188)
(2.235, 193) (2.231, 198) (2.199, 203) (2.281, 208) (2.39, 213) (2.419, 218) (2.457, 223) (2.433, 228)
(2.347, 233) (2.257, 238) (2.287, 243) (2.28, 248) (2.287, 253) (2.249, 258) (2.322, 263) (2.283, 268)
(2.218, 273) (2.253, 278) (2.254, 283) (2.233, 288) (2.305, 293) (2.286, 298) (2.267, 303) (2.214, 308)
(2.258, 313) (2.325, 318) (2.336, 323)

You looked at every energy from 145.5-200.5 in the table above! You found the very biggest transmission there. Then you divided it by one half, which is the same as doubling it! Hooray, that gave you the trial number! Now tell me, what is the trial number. 4.47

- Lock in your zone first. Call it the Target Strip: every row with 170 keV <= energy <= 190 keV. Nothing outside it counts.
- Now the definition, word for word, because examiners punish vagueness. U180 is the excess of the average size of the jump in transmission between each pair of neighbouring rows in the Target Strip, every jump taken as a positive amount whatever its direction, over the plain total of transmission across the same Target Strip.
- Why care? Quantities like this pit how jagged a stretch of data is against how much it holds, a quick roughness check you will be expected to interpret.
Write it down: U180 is -8.67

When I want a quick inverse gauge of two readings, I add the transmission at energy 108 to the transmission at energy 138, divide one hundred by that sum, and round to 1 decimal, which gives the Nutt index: 22.7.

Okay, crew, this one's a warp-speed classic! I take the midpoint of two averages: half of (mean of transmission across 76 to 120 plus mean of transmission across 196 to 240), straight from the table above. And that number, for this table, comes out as 2.31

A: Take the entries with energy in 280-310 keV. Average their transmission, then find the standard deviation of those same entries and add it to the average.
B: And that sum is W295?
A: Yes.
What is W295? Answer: 2.29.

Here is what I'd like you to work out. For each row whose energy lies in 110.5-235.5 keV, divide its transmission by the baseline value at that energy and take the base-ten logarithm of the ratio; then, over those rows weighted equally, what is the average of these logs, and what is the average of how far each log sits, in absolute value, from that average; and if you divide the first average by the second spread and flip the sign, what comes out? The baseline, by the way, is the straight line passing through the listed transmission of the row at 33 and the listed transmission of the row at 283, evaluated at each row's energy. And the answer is 0.11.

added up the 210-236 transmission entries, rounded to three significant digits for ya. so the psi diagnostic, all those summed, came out 12.0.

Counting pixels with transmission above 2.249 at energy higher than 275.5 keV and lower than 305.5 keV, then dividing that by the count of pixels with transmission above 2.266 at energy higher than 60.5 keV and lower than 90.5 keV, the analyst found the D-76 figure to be 1.0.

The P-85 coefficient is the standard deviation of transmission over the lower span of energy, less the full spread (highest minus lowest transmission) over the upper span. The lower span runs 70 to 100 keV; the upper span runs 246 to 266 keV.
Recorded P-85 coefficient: -0.04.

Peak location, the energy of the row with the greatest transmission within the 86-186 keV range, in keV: 93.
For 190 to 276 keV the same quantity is 223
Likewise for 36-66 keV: 63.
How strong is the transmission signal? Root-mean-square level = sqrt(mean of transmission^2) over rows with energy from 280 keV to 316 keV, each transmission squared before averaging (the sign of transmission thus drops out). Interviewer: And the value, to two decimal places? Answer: 2.26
